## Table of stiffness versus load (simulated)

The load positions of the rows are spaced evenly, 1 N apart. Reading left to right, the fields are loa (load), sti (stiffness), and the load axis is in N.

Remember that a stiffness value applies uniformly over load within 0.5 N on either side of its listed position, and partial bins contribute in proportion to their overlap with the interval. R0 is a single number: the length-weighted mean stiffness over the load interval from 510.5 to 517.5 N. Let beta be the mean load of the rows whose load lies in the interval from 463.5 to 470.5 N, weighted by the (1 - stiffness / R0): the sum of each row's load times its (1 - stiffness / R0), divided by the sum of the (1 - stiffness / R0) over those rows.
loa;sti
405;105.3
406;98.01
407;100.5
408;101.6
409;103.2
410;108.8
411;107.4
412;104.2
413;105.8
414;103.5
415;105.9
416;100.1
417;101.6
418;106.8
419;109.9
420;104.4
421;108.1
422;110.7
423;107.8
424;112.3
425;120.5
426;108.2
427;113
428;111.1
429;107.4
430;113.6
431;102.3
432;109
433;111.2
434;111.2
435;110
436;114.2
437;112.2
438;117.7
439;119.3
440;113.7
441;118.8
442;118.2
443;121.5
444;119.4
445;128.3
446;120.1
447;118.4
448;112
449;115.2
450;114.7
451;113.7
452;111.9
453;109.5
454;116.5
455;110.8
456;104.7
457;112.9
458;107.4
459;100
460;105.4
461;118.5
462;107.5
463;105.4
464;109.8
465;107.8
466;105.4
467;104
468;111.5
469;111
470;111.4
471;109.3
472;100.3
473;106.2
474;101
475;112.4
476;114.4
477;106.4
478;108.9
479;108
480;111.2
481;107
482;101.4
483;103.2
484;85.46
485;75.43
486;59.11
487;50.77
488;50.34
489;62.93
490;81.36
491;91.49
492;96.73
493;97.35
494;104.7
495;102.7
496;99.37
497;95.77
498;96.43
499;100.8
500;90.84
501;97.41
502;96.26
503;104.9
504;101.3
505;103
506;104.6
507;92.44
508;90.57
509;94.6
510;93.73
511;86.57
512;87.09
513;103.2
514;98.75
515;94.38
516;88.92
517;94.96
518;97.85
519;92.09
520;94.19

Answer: 467.2 N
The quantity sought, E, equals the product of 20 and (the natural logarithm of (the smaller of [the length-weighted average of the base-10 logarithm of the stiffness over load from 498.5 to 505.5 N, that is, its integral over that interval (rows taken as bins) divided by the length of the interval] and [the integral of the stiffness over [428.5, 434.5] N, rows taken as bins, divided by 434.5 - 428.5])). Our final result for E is 13.8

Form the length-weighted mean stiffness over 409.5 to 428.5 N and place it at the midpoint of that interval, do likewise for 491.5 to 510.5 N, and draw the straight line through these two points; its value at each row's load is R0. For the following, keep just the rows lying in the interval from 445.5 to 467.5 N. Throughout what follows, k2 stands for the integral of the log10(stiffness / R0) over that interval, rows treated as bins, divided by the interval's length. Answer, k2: 0.028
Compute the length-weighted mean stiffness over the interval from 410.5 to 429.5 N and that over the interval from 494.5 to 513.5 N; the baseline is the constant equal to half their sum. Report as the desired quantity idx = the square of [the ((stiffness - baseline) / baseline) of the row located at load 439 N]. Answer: 0.0273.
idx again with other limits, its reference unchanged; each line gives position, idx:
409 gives 0.0001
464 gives 0.0053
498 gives 0.0034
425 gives 0.0313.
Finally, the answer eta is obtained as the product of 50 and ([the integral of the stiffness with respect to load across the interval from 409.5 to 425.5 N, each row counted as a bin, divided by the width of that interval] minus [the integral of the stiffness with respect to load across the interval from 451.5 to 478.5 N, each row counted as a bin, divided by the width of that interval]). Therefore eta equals -58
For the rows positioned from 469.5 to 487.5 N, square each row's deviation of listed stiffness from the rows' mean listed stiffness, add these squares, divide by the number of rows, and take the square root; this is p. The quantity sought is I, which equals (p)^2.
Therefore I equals 325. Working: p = 18.0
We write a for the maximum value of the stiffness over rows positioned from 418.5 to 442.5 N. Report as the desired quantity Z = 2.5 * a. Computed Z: 301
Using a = 120.5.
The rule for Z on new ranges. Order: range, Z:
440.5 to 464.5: 321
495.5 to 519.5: 262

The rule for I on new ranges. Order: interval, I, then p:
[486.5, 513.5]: 210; 14.5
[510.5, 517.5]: 34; 5.8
